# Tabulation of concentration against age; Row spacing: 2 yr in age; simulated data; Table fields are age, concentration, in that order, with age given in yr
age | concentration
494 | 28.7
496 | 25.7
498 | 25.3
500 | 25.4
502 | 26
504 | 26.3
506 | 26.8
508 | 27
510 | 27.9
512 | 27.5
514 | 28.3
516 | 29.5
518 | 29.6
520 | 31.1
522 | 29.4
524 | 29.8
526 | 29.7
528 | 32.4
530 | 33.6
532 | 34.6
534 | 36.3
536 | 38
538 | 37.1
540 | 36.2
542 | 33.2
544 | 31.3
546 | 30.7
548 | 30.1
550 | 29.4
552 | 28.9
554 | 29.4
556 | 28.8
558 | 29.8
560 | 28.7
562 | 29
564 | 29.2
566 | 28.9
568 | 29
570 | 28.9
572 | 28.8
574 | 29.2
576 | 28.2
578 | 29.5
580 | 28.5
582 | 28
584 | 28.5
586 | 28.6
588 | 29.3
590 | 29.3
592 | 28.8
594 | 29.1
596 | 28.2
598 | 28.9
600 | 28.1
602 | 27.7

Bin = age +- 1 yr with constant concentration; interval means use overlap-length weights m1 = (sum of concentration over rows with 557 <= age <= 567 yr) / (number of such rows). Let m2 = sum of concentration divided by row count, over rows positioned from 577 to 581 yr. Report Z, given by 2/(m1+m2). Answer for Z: 0.0344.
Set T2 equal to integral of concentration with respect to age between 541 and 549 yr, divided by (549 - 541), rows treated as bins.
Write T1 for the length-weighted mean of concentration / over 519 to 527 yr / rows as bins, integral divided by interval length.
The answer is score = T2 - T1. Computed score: 1.3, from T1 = 30.0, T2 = 31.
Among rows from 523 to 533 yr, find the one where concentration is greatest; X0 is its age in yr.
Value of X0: 532 yr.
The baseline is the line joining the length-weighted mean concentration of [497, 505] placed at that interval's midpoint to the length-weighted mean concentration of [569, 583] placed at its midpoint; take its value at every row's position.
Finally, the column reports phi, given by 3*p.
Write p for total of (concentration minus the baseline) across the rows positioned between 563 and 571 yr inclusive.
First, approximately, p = 3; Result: 8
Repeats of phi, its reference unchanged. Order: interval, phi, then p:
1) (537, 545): 85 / 28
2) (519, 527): 41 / 14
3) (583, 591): -3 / -1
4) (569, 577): 2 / 1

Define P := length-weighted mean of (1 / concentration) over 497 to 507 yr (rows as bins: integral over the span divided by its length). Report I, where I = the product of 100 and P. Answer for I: 3.9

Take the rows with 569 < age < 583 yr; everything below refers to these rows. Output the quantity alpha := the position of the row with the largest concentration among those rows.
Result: 578 yr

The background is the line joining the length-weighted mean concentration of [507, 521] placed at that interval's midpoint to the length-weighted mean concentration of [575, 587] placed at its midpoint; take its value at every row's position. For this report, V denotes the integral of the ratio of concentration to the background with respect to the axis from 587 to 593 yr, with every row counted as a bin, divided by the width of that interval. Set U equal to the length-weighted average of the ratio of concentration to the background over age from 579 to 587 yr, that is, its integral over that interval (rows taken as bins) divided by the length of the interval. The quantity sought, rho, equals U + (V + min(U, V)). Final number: 3.01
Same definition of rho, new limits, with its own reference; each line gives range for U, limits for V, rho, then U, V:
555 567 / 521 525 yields 3.07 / 1.02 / 1.03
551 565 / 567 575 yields 3.05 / 1.02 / 1.01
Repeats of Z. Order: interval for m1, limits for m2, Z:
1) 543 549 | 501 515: 0.0346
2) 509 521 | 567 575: 0.0345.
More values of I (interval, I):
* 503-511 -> 3.7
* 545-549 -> 3.3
